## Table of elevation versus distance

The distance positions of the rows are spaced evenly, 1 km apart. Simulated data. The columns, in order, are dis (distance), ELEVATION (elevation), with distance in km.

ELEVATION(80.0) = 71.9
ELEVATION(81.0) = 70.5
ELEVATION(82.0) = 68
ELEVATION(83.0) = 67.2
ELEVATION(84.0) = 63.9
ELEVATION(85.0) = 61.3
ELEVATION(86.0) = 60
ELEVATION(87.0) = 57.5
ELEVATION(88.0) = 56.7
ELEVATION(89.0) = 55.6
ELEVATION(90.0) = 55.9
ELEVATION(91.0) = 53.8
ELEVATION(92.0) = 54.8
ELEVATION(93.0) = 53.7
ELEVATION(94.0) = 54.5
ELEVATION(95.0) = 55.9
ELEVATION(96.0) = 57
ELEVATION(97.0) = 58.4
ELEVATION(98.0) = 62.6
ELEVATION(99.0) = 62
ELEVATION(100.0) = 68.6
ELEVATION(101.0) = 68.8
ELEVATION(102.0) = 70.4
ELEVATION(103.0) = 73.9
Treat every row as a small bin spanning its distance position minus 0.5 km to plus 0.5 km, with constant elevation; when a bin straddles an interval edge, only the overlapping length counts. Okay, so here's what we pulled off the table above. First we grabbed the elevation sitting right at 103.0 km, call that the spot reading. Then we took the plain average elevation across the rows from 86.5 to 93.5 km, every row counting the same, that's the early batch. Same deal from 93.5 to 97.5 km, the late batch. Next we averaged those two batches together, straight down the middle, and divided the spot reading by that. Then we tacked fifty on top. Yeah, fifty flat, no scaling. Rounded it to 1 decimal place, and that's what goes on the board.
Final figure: 51.3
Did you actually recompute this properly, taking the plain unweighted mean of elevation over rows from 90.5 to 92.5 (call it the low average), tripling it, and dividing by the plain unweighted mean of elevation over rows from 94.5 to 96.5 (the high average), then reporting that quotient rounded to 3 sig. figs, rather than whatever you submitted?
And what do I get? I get 2.89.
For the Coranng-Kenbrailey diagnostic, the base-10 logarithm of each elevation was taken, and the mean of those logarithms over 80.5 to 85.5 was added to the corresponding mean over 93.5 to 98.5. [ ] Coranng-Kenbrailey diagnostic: 3.58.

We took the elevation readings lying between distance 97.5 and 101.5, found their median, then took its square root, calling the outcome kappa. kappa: 8.1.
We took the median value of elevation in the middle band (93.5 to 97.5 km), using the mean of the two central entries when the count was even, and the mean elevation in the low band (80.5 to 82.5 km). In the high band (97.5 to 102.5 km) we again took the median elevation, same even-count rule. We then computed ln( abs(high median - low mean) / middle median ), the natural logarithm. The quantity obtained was -4.5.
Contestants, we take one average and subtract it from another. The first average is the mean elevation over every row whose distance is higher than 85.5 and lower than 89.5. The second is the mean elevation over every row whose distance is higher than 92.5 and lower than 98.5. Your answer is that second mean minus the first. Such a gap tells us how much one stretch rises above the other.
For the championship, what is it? 0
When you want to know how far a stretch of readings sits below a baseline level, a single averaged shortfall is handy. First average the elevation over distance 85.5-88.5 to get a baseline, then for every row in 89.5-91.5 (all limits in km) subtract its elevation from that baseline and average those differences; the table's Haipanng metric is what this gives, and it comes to 3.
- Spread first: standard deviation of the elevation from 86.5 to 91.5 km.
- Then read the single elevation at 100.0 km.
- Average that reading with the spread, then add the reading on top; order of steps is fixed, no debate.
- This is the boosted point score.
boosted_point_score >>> 104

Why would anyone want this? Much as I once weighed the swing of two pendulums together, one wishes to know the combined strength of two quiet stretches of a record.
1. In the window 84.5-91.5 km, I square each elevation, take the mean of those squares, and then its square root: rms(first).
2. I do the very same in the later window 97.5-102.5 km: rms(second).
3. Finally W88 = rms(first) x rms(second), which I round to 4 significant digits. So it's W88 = 3815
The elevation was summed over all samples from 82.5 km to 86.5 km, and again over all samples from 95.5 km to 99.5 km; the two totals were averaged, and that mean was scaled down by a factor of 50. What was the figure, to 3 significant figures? 4.92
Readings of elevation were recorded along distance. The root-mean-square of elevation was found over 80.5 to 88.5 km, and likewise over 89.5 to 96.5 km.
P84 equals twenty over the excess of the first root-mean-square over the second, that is 2.4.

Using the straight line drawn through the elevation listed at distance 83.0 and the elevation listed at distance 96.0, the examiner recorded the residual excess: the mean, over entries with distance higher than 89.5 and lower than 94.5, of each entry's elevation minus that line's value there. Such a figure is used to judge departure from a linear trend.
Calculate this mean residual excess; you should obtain -5.6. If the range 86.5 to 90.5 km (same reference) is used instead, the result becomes -6.5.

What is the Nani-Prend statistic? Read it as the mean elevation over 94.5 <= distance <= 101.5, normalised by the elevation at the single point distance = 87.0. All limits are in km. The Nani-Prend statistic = 1.08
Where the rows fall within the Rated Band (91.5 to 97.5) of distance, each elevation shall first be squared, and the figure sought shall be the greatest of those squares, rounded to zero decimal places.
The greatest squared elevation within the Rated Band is 3411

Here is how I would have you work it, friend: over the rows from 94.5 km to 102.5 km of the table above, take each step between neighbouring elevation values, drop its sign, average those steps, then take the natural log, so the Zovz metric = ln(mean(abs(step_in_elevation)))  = 0.8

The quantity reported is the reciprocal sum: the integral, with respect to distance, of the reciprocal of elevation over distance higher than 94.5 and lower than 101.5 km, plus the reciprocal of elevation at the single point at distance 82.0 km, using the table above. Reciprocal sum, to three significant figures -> 0.128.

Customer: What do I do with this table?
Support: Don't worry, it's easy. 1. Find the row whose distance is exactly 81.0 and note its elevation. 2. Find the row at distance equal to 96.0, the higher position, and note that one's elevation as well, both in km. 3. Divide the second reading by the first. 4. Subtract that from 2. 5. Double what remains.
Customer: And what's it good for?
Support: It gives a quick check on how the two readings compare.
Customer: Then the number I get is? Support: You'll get 2.38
